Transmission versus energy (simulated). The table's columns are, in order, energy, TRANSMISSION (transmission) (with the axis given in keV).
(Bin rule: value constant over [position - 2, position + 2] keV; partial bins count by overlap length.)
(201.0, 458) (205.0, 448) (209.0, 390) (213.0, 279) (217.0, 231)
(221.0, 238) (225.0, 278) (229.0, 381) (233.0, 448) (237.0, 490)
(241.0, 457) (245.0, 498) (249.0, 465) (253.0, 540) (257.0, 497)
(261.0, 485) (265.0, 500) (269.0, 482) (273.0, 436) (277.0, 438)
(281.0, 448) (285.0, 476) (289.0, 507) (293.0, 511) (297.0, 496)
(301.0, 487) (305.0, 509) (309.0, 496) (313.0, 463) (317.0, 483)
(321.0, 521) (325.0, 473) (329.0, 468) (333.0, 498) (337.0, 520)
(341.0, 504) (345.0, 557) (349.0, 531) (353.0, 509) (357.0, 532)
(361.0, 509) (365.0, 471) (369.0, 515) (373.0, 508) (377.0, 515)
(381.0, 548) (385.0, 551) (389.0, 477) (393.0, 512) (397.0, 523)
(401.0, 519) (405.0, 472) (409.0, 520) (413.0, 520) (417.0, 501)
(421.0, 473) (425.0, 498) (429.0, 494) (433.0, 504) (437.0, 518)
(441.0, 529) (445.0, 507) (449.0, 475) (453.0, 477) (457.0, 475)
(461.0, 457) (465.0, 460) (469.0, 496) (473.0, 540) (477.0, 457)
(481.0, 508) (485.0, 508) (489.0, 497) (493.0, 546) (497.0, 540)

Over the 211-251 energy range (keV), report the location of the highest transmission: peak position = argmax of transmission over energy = 245.0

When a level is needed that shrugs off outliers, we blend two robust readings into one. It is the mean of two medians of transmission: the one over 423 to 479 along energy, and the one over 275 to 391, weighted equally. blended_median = 501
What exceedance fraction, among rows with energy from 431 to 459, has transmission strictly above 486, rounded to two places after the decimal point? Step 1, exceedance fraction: 0.57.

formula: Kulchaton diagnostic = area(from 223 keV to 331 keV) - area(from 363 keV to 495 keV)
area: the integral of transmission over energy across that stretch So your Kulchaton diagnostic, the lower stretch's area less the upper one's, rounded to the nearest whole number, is -15352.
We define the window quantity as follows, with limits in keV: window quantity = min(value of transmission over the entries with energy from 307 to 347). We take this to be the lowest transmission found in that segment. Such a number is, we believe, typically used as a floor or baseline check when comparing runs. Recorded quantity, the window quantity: 463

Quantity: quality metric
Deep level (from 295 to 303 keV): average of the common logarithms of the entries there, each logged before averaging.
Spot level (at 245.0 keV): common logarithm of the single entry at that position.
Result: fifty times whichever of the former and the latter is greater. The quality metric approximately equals 135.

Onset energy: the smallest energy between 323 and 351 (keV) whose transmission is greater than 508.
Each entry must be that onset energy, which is 337.0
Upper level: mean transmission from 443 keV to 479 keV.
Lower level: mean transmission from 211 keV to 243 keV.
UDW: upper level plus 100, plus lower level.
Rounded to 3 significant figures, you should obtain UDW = 933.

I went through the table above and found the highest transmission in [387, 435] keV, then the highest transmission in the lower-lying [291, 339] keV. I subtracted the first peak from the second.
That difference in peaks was -2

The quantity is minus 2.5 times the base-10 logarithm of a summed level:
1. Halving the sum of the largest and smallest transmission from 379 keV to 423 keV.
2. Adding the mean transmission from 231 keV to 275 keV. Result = -7.49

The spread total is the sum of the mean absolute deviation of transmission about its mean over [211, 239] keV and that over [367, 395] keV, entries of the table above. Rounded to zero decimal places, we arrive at 108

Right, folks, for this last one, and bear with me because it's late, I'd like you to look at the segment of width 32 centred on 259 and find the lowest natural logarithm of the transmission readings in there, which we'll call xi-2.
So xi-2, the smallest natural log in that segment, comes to 6.08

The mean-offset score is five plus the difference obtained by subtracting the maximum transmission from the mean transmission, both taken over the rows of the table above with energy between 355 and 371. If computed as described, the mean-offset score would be -20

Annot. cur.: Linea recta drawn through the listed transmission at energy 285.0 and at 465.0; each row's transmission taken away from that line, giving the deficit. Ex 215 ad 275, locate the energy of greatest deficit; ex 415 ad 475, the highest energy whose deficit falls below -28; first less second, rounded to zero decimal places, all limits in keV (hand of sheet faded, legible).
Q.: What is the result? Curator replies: -256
